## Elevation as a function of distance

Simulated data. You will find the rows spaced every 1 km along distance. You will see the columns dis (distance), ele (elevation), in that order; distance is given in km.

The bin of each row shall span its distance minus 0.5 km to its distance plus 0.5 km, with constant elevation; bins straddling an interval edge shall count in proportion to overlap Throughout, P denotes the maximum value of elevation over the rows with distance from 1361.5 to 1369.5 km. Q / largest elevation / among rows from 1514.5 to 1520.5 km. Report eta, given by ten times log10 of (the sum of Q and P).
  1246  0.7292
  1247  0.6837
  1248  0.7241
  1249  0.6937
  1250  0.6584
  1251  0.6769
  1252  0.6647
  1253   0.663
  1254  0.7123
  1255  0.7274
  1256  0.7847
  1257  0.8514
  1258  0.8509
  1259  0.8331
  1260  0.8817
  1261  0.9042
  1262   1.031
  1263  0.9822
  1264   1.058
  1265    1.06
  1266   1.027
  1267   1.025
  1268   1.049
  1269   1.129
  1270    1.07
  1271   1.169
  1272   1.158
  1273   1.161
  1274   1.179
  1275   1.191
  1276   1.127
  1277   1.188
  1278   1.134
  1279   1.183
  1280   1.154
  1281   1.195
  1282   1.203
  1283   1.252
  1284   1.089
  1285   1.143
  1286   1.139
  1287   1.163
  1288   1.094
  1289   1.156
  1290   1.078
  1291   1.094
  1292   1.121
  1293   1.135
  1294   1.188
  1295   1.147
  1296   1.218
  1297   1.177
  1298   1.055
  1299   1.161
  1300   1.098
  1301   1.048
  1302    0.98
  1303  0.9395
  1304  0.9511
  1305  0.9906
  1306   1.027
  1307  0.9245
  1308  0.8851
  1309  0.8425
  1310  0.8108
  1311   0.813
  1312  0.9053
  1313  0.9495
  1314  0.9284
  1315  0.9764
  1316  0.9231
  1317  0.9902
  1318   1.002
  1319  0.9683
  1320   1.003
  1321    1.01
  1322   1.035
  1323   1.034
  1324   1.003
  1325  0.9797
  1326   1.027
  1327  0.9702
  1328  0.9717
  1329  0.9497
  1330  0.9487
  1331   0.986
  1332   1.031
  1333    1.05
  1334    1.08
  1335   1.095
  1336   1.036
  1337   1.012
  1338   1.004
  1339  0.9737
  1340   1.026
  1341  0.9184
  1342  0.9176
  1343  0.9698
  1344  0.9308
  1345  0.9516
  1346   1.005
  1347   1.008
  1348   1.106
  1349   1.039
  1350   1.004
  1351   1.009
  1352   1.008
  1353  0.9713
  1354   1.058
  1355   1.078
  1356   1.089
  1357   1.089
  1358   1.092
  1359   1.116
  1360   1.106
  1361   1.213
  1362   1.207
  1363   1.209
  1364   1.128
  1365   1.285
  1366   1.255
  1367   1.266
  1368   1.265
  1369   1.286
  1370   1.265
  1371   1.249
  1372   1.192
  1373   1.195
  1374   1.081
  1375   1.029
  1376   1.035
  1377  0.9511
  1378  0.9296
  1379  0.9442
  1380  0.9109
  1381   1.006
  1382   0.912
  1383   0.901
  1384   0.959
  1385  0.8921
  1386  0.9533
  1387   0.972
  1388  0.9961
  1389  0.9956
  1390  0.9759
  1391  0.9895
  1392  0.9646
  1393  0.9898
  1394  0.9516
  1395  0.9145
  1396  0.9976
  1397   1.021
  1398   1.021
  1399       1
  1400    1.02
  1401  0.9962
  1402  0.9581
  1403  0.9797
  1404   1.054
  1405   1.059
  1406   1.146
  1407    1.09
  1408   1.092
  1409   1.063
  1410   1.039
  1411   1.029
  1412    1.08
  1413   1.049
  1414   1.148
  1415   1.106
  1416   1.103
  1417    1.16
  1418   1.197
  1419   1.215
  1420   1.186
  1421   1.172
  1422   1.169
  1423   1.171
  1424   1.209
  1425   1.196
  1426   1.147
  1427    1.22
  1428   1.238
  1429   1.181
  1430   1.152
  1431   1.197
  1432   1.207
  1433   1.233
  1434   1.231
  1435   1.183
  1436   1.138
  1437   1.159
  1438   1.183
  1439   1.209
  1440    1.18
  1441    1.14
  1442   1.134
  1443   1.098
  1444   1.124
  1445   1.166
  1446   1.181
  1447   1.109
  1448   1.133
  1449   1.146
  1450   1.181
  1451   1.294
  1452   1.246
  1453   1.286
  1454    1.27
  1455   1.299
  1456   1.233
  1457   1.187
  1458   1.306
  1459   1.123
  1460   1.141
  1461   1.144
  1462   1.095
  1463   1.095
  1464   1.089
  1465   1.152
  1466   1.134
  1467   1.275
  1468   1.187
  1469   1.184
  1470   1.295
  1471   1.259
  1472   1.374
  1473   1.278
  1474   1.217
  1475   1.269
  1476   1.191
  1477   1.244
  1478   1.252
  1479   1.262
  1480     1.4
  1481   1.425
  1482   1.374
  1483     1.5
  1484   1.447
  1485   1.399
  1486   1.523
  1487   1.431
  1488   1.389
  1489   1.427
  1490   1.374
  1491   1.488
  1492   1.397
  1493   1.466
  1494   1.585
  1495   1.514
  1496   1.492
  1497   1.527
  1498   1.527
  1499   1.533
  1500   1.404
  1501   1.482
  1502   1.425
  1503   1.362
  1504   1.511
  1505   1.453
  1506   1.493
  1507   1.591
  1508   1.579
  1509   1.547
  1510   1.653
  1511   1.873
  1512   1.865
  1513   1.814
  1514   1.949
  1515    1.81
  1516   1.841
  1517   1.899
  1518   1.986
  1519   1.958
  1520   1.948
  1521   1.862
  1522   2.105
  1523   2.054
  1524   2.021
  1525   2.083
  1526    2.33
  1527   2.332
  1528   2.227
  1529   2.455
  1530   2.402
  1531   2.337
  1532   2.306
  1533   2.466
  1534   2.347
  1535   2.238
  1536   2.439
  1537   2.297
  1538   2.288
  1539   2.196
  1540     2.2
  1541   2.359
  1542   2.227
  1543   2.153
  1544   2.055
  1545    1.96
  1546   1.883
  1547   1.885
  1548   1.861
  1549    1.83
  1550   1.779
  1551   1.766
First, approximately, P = 1.286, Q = 1.986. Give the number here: 5.1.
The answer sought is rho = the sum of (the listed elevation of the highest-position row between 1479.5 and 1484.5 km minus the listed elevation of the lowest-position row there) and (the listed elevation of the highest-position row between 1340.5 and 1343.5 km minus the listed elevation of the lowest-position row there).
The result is 0.10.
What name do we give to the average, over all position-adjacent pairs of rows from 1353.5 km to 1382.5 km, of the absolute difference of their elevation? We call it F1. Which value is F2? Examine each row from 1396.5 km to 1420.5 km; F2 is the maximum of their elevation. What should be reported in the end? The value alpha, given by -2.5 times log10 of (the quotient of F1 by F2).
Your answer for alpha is 3.73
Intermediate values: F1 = 0.039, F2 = 1.215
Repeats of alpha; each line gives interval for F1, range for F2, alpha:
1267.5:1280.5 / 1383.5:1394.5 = 3.36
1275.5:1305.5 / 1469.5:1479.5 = 3.55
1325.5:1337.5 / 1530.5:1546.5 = 4.85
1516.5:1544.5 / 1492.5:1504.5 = 3.03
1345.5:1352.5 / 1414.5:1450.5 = 3.88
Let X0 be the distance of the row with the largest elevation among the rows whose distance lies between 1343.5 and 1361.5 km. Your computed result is 1361 km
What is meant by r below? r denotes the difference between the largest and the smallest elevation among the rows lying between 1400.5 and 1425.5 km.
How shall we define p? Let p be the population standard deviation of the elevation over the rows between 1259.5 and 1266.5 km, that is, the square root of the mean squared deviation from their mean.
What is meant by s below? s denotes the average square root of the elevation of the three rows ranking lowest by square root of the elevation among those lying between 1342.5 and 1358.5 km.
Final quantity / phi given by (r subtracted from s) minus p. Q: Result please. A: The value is 0.651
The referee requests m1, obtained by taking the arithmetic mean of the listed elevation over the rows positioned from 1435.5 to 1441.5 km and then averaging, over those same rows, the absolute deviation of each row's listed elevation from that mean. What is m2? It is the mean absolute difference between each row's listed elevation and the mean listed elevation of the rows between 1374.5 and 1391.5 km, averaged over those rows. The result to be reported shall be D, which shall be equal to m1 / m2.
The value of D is 0.6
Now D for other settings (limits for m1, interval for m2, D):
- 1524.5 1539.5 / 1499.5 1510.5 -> 1.1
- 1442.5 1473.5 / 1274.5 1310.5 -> 0.8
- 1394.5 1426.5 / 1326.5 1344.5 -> 1.6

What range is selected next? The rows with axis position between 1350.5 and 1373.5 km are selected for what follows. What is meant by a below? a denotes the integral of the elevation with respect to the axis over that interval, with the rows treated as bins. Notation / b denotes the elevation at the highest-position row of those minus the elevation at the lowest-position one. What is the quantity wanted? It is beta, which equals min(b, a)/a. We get 0.007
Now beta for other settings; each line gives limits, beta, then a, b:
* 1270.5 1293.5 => -0.001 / 27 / -0.03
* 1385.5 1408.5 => 0.006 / 23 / 0.14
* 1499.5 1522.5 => 0.018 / 39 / 0.70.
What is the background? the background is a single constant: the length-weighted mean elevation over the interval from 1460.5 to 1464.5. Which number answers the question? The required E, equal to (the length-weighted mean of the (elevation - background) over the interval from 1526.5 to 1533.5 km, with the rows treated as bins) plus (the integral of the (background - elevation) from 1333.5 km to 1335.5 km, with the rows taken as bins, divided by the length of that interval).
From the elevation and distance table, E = 1.3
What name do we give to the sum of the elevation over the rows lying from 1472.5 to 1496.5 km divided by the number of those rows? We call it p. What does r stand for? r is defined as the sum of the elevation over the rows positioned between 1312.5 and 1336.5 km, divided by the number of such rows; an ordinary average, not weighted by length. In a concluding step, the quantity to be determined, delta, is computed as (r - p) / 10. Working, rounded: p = 1.39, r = 1.00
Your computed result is -0.04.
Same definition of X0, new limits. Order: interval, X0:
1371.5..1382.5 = 1373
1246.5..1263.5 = 1262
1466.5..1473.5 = 1472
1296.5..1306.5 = 1297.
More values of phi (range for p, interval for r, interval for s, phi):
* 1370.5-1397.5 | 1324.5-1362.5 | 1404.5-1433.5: 0.636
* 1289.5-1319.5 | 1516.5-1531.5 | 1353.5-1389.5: 0.246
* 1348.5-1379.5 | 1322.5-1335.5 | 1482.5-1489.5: 0.929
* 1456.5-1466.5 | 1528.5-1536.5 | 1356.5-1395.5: 0.661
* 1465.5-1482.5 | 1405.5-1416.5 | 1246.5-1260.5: 0.616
